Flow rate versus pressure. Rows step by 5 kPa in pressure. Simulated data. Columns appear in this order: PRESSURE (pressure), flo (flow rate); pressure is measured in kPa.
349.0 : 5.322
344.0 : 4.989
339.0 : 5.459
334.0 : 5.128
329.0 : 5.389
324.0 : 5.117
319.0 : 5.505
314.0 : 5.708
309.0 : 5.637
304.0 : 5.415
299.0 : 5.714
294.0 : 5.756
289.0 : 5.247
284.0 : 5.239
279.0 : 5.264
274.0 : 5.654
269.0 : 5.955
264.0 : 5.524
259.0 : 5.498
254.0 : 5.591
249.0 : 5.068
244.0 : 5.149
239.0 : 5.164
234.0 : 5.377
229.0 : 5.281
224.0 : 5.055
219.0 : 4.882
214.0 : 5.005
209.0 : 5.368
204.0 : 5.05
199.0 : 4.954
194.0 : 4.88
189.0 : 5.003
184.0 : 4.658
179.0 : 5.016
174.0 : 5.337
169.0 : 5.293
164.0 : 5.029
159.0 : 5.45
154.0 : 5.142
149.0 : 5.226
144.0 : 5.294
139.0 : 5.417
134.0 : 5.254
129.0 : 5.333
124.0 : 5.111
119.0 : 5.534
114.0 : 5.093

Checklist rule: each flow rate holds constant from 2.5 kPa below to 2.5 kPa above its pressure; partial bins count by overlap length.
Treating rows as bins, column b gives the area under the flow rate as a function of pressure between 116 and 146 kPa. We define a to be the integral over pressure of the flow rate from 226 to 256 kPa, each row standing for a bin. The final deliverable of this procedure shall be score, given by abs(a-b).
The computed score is 2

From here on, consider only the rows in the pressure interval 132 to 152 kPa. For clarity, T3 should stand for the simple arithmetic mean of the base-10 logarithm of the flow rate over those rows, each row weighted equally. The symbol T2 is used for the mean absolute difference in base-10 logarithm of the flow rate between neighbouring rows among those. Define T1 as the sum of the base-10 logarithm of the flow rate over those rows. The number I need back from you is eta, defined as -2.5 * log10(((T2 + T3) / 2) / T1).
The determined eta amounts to 2.24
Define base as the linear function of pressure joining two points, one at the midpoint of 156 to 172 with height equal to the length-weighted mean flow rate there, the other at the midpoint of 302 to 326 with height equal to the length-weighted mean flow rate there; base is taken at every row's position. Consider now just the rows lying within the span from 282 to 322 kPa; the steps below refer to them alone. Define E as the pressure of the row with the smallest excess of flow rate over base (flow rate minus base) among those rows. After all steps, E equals 284.0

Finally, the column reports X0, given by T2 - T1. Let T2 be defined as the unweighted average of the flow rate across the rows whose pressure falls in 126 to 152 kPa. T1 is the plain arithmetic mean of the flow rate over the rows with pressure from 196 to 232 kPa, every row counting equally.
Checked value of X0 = 0.22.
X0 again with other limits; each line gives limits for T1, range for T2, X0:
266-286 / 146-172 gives -0.30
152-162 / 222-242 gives -0.08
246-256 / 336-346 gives -0.11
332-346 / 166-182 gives 0.02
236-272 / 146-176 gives -0.18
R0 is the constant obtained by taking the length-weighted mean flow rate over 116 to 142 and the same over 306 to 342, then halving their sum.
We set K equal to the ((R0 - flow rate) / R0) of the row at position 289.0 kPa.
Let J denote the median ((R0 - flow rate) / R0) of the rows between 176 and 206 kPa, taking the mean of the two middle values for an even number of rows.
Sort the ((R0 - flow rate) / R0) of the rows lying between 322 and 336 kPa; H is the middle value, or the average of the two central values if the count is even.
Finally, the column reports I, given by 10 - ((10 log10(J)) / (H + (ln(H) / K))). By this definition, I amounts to 9.9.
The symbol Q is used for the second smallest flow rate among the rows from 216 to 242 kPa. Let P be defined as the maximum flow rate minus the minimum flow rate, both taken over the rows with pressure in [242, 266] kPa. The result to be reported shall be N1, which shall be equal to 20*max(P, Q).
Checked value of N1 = 101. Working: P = 0.52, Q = 5.055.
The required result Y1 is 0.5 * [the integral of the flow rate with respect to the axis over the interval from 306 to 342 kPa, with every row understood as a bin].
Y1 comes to 97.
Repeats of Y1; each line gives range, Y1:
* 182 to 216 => 85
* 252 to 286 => 94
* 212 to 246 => 87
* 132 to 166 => 89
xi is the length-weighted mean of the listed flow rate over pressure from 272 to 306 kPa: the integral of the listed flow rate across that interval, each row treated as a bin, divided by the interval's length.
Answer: 5.5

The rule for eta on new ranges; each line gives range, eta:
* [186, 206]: 2.24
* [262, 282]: 2.22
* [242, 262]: 2.23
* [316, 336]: 2.22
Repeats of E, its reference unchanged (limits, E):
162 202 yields 184.0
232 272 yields 249.0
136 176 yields 164.0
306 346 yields 344.0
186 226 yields 219.0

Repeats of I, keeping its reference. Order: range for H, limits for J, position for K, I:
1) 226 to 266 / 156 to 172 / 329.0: 10.0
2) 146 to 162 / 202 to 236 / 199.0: 9.7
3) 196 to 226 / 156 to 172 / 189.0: 9.5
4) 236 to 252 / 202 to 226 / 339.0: 10.1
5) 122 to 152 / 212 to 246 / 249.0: 9.8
